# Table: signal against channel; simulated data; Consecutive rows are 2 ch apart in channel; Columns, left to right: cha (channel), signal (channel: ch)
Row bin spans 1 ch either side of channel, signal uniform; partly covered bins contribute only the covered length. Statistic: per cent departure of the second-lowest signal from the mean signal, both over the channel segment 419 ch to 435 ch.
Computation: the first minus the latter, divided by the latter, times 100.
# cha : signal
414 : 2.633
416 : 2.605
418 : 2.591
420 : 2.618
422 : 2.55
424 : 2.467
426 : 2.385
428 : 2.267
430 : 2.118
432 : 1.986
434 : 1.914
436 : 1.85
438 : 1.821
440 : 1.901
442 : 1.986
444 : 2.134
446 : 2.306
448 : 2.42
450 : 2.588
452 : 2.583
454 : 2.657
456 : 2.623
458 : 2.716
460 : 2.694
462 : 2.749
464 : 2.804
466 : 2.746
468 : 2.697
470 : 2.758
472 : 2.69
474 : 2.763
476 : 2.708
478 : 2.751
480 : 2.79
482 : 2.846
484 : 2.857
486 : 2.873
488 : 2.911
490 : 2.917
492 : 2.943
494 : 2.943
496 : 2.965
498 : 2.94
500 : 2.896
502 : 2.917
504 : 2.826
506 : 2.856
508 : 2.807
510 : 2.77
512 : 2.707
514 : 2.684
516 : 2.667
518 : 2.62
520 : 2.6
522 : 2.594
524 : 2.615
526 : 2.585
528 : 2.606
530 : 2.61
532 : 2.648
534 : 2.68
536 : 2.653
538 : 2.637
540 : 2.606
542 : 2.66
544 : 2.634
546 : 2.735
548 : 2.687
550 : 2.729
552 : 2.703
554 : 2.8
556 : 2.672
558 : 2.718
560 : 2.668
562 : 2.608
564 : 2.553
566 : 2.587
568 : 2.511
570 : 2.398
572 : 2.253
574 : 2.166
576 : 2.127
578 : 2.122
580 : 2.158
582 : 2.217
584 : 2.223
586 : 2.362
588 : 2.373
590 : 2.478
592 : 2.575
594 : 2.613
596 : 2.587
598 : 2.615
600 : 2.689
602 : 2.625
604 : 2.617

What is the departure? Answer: -13.2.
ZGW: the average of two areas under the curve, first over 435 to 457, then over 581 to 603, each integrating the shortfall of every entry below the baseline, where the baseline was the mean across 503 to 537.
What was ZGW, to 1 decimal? 6.7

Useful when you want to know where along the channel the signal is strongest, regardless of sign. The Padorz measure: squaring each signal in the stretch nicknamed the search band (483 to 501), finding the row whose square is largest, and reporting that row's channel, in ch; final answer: 496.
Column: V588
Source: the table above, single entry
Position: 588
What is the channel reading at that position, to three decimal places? 2.373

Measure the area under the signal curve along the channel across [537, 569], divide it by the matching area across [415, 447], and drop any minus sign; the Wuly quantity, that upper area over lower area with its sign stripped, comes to 1.20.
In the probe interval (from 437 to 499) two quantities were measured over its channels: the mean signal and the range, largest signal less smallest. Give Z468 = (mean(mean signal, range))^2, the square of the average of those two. 3.6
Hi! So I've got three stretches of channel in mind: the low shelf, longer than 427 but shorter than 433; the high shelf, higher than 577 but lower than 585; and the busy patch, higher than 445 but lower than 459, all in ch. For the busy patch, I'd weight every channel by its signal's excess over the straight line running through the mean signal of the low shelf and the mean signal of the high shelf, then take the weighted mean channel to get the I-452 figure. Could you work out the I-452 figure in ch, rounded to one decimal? 453.1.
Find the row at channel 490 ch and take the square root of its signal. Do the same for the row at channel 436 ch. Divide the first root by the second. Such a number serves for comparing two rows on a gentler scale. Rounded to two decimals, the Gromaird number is 1.26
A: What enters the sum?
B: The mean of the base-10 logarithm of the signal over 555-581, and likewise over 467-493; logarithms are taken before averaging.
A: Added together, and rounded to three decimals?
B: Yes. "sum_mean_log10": 0.831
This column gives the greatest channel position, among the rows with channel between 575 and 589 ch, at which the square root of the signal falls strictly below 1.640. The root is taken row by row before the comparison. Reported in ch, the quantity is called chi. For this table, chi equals 588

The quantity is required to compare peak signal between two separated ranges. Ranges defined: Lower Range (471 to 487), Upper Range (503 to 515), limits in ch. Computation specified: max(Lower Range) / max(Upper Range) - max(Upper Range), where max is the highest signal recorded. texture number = -1.85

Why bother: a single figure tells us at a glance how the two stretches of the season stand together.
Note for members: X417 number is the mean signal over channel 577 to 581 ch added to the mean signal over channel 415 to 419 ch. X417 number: 4.7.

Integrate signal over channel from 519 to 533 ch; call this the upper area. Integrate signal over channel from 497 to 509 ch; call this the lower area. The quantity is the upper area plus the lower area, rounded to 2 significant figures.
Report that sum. 71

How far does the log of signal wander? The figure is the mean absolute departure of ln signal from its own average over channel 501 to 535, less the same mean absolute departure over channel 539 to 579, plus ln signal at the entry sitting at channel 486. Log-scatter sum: 1.0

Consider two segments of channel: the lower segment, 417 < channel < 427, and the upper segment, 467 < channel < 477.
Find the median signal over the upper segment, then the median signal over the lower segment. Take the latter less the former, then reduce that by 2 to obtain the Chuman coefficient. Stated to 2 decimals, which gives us -2.16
